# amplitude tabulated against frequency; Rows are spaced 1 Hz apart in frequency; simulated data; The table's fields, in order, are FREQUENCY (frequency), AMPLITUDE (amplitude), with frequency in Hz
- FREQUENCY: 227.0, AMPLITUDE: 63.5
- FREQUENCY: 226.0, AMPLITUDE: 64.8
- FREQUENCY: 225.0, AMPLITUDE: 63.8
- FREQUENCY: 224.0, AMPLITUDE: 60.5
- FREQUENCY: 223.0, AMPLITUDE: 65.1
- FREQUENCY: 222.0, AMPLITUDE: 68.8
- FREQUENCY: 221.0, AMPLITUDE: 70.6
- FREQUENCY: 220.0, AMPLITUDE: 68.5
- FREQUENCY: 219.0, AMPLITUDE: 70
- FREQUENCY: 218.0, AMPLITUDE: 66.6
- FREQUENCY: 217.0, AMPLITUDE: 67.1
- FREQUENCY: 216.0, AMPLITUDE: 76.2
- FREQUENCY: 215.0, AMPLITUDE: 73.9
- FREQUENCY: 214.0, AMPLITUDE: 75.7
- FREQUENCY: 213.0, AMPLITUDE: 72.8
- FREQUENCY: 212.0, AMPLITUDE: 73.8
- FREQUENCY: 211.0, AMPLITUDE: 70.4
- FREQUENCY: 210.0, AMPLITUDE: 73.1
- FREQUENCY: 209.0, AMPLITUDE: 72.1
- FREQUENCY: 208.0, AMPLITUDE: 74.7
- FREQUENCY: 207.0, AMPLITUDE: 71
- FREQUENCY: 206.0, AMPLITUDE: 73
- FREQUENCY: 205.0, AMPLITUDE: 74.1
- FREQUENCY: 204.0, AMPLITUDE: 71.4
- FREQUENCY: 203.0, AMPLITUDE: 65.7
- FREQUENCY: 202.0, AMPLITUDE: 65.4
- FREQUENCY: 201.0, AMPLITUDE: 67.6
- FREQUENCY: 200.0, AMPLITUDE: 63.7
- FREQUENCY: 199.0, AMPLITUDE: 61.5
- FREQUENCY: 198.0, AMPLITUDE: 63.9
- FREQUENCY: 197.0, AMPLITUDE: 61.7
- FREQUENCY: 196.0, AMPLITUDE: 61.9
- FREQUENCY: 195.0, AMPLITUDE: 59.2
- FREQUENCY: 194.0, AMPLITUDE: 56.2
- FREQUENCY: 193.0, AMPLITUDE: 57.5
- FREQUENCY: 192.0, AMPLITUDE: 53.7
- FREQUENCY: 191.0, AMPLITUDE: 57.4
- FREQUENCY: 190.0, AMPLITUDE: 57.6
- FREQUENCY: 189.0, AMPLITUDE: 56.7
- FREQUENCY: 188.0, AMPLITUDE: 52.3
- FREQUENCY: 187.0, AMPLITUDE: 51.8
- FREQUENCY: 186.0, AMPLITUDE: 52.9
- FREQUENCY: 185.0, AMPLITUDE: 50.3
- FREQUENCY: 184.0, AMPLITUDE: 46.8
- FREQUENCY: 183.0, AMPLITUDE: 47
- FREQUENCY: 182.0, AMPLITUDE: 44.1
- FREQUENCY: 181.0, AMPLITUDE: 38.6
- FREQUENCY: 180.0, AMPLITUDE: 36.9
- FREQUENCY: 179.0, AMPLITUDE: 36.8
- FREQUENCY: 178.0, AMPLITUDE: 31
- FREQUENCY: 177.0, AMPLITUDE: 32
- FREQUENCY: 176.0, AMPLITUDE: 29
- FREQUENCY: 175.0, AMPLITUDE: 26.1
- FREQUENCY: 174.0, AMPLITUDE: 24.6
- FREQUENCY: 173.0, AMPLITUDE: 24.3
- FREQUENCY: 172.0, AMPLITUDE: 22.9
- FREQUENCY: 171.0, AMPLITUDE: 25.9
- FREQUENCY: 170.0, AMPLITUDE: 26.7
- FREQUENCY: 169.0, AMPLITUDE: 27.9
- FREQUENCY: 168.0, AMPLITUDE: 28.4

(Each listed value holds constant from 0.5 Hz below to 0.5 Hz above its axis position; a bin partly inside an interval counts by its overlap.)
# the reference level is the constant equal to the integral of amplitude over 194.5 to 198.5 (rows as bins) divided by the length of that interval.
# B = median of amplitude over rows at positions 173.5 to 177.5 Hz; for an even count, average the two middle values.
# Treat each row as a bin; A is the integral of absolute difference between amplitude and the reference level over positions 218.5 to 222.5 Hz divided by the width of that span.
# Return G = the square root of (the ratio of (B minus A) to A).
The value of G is 1.6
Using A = 8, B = 28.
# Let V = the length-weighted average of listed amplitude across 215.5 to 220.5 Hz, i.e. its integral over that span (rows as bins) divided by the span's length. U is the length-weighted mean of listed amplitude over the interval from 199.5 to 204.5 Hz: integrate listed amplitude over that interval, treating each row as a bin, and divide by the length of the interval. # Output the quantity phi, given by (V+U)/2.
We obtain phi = 68.2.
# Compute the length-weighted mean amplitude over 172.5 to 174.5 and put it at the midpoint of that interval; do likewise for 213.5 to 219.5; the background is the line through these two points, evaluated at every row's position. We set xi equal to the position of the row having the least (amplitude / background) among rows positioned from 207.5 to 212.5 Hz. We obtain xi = 211.0 Hz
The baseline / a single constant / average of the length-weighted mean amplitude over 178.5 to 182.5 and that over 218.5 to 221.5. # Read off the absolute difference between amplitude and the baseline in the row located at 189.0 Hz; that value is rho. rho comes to 2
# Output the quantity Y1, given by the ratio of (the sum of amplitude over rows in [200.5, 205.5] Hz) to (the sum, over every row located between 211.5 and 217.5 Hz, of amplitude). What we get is 0.8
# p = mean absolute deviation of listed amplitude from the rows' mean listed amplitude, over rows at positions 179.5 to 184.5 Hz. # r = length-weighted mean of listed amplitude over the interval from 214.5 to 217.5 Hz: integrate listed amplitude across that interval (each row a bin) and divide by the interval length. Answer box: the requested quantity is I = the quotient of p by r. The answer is 0.054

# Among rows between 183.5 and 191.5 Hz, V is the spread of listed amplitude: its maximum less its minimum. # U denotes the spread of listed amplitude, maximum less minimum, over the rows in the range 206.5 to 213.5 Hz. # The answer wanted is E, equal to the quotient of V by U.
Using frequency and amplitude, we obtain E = 2.5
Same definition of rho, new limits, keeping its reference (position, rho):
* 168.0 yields 26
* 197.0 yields 7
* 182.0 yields 10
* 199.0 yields 7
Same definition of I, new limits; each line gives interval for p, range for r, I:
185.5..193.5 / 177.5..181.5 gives 0.065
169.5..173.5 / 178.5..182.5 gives 0.035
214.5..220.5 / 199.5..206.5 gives 0.045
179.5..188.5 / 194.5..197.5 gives 0.075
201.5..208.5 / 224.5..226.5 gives 0.046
